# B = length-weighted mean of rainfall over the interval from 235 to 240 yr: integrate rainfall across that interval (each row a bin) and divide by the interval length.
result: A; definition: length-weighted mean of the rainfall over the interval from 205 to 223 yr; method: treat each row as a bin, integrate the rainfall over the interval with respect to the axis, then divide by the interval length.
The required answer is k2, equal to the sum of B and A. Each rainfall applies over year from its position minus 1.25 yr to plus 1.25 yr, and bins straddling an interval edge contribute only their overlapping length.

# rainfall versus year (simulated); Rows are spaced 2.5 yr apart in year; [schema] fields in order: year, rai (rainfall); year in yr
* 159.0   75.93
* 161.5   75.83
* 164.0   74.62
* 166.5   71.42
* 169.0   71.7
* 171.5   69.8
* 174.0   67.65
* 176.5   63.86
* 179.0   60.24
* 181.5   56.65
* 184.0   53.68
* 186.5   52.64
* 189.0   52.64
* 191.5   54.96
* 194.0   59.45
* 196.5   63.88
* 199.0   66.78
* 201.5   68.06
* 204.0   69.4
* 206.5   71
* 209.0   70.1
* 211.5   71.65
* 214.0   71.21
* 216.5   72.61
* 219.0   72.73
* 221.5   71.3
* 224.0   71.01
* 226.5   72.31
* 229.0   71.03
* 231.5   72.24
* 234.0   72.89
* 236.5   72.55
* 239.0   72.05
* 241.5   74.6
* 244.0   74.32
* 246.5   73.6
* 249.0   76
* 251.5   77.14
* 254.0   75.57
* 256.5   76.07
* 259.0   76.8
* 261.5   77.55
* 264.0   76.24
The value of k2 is 144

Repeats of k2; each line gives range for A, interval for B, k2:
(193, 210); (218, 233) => 139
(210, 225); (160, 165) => 147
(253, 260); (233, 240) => 149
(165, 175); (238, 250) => 144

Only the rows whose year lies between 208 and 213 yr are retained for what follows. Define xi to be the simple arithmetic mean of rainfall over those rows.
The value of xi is 71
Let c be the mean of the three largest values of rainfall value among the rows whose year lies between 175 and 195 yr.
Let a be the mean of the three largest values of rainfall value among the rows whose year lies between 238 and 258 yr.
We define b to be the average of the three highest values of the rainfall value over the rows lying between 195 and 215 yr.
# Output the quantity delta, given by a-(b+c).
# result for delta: -56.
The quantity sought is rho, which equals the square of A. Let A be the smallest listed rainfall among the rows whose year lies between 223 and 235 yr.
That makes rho 5042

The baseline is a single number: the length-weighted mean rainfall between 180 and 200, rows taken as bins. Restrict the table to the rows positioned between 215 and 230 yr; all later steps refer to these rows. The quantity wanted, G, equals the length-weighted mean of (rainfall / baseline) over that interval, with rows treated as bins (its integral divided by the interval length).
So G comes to 1.25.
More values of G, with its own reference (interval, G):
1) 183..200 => 1.00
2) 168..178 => 1.18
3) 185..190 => 0.92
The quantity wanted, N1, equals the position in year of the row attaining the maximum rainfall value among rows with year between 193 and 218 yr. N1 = 216.5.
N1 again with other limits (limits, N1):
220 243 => 241.5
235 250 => 249.0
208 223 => 219.0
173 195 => 174.0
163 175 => 164.0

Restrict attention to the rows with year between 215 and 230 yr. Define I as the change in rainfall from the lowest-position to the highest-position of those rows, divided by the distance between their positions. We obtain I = -0.13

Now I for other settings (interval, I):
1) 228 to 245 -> 0.22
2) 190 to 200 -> 1.58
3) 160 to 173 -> -0.60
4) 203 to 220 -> 0.22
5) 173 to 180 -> -1.48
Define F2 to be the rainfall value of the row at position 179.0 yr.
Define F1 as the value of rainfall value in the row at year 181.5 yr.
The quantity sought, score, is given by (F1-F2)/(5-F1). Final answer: 0.1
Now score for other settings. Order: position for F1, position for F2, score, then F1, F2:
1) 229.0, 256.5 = 0.1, 71.03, 76.07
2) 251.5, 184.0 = -0.3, 77.14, 53.68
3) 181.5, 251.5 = 0.4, 56.65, 77.14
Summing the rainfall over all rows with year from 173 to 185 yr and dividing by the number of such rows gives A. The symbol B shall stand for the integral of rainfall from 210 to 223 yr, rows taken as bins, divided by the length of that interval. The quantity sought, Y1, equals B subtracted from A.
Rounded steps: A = 60.4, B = 72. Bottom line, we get -11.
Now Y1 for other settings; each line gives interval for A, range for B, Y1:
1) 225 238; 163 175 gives 1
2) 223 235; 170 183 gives 8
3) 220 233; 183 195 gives 17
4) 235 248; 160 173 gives 1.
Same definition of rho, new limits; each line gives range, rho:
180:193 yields 2771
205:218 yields 4914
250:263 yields 5711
